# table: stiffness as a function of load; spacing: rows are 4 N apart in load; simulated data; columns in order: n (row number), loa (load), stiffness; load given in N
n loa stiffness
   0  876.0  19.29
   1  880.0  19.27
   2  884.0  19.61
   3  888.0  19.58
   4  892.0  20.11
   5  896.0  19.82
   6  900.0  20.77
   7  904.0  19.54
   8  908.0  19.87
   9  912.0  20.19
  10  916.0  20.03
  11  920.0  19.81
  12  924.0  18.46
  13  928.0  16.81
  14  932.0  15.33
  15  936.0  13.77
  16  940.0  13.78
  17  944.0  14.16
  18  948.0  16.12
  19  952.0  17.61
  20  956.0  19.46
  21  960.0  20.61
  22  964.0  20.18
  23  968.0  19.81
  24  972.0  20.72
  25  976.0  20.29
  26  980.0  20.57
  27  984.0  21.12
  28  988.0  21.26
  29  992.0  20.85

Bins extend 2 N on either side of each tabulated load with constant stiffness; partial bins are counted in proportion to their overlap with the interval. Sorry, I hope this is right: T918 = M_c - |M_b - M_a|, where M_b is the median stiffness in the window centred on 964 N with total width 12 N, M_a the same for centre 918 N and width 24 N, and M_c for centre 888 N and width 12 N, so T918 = 19.3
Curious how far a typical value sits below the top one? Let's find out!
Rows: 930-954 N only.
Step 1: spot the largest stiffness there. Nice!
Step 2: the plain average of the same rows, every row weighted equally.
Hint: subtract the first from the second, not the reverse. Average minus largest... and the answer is -2.5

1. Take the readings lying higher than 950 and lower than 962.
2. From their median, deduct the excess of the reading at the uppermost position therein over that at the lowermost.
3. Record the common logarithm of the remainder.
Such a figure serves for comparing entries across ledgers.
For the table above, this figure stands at 1.22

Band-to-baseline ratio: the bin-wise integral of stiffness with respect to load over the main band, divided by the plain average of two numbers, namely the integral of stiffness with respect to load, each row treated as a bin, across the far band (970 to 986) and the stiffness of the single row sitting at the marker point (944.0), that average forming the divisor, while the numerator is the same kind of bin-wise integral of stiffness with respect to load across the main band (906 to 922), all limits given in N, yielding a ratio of 1.85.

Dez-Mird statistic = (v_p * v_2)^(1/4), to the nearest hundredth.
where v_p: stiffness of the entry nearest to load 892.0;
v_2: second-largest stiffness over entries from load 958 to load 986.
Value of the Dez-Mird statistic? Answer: 4.52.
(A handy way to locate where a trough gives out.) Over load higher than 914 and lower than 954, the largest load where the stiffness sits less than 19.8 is 952.0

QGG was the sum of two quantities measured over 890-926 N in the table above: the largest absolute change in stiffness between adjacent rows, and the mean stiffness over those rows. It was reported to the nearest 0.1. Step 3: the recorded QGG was 21.2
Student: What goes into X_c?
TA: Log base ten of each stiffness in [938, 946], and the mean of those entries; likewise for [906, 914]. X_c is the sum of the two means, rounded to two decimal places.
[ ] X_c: 2.45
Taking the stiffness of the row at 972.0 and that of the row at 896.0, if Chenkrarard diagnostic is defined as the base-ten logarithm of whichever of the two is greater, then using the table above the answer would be 1.316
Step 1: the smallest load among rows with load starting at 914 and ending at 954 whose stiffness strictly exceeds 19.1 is 916.0 N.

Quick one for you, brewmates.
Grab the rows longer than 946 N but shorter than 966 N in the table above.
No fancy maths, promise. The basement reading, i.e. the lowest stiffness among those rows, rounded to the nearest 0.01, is 16.12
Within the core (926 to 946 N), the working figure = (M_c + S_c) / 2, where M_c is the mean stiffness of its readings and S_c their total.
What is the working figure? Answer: 44.3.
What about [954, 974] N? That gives 60.5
